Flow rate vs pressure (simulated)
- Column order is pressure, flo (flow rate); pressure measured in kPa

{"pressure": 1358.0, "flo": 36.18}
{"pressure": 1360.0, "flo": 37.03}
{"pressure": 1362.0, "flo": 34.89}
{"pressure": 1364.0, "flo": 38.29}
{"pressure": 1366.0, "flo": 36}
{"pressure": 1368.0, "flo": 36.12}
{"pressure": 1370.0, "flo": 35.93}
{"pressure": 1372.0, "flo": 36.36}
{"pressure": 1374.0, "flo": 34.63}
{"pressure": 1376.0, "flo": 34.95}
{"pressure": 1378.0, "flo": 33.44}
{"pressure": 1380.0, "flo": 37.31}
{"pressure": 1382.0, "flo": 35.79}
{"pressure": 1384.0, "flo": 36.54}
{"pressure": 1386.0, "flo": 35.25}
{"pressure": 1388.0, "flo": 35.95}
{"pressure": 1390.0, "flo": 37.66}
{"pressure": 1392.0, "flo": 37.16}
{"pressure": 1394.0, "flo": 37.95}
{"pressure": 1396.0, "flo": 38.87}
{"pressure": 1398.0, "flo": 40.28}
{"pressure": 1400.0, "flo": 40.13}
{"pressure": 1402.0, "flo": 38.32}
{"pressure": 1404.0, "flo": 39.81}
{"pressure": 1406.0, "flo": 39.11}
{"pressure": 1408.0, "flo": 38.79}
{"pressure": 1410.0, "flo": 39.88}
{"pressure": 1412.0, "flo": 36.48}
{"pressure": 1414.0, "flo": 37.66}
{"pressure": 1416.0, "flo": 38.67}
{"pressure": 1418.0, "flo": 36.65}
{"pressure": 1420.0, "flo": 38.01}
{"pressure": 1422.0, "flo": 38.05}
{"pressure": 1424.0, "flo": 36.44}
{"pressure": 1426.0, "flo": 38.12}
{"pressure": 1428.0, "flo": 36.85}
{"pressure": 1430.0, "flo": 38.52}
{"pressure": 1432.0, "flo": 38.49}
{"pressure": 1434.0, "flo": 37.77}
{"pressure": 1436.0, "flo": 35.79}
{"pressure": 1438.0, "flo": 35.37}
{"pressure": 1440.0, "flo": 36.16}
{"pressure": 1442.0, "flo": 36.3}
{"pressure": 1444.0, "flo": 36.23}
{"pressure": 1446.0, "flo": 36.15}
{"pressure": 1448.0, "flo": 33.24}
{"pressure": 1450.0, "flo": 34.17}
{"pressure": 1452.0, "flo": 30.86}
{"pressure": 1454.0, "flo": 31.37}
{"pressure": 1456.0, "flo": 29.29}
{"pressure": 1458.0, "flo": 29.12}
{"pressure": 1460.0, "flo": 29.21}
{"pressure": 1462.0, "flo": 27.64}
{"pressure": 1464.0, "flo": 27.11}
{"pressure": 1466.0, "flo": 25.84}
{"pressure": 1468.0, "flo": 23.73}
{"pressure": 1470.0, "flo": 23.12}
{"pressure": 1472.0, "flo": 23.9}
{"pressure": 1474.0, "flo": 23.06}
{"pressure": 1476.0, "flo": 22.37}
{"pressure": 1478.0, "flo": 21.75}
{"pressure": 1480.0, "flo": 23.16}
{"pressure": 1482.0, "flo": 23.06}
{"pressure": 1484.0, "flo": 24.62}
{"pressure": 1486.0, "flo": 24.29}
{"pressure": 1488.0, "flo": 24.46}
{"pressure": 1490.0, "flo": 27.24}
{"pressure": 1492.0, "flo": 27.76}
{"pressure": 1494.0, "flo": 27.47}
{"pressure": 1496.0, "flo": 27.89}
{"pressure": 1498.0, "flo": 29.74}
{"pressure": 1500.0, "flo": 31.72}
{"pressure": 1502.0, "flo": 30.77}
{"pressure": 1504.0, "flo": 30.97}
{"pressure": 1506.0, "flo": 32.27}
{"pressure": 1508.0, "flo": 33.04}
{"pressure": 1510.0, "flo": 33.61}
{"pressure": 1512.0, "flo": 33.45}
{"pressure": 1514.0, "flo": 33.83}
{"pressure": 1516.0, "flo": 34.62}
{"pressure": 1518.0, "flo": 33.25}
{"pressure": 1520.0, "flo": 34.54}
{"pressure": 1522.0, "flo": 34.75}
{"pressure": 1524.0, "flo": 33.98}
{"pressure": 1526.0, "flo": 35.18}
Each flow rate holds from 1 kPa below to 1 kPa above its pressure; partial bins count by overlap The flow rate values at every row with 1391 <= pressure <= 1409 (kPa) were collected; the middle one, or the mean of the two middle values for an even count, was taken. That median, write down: 39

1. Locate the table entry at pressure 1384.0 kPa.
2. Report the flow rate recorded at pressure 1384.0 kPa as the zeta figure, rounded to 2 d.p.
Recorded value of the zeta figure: 36.54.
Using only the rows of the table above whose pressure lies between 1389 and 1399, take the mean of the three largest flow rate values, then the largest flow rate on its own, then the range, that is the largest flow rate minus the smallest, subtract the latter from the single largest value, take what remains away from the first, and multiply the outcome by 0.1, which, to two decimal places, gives 0.19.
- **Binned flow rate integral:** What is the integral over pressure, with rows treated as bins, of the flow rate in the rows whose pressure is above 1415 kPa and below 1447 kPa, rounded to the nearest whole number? 1187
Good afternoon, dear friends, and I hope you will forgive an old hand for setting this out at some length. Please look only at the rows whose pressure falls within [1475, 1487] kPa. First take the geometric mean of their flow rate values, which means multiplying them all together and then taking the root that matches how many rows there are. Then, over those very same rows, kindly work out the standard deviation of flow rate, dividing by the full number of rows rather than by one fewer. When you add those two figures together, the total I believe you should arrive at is 24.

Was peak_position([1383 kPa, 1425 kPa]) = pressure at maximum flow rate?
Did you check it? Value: 1398.0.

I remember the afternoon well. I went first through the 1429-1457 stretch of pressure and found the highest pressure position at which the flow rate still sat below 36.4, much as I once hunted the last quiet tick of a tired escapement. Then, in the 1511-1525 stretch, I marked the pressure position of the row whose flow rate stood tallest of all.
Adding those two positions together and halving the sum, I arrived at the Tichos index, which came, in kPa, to 1489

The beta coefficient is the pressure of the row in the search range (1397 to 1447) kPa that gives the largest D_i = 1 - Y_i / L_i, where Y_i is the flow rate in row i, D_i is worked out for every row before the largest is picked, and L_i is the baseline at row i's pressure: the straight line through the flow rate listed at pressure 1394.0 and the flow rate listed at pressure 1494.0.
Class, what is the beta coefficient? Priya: 1412.0 kPa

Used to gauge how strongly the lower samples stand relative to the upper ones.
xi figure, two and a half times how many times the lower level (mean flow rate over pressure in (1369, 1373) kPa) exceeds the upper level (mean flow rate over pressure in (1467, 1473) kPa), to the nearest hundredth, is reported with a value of 3.83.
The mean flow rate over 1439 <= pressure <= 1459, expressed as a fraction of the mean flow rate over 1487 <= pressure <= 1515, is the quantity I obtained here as 1.10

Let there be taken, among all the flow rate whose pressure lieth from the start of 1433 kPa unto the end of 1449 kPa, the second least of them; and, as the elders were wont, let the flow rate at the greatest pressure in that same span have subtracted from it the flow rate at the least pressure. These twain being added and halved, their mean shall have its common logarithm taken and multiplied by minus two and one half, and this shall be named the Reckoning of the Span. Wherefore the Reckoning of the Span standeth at -3.0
